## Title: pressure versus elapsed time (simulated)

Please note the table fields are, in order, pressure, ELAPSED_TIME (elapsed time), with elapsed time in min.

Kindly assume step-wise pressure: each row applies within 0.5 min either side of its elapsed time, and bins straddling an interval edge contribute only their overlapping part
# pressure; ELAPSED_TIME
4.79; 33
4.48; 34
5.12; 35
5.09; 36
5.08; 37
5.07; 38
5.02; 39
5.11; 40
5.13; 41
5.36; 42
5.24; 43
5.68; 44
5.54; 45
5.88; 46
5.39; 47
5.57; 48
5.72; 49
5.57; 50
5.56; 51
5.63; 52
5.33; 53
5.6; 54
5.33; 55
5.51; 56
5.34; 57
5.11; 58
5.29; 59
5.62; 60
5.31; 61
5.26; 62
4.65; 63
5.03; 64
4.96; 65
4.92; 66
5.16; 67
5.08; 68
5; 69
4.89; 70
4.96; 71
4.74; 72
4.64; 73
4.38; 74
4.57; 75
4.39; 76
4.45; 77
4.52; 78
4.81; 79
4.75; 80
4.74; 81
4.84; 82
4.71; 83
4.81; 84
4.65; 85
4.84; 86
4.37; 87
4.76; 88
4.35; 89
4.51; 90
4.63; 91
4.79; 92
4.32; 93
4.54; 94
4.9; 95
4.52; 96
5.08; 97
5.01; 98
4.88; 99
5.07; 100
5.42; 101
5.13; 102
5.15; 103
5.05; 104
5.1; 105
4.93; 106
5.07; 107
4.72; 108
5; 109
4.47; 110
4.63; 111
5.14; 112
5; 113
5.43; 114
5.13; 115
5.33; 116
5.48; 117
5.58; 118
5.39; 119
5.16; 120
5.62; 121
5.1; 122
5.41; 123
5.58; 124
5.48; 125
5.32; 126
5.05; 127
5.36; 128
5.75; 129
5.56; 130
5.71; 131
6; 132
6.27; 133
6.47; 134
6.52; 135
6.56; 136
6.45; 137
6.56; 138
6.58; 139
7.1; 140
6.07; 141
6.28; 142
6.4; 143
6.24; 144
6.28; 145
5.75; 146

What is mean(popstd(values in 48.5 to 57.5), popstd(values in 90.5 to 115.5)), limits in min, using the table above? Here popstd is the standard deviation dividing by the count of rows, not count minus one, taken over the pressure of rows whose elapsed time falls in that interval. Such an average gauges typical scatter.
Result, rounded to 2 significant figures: 0.21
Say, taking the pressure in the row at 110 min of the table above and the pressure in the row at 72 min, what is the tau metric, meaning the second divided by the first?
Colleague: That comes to 1.06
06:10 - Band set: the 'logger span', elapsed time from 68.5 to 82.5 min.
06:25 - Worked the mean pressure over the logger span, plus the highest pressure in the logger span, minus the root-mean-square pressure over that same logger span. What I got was 5.0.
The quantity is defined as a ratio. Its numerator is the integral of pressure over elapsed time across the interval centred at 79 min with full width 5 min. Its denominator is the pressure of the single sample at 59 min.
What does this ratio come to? 4.40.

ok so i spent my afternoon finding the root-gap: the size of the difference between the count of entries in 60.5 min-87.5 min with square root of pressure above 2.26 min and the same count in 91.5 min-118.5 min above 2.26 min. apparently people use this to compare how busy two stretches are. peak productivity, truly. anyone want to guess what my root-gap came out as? 6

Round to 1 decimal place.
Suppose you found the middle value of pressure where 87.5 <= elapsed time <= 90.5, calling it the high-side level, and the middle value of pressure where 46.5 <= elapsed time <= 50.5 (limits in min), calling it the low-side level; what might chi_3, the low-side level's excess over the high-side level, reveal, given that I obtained 1.1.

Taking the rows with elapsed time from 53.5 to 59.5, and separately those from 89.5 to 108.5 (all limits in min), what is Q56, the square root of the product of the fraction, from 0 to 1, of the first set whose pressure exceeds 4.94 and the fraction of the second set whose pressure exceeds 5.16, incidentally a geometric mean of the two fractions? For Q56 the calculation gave 0.23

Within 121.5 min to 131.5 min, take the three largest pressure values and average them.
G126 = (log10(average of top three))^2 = 0.57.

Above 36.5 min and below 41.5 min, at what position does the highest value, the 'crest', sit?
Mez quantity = 41 min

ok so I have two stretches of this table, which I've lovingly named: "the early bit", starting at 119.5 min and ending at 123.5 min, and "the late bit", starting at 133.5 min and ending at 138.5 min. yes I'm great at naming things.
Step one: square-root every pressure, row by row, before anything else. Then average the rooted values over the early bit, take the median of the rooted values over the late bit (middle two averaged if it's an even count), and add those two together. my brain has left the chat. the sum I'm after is 4.86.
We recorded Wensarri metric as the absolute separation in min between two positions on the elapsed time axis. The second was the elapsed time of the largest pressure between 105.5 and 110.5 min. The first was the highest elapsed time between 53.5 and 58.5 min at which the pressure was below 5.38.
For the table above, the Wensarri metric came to 49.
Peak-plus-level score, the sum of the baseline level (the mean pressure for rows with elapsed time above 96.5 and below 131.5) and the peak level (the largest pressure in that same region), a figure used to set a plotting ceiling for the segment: 11.0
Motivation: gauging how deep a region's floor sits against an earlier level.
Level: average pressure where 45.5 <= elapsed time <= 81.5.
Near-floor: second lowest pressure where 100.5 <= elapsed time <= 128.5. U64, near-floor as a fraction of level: 0.91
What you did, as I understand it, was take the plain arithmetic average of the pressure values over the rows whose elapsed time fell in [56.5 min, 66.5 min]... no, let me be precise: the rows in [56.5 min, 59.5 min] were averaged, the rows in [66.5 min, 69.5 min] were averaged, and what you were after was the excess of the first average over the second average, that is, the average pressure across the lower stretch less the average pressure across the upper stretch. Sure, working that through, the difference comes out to 0.2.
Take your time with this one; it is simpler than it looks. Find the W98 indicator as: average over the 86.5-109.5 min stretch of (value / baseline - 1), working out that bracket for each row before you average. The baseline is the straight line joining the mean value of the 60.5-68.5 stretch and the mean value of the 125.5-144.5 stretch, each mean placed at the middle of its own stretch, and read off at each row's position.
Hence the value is -0.13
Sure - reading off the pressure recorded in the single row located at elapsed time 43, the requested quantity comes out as 5.24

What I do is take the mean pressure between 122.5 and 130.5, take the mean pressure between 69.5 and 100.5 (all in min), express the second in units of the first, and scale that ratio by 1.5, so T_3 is 1.29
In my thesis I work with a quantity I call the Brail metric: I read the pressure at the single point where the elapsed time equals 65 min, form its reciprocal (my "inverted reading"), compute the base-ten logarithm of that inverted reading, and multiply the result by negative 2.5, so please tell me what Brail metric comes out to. 1.74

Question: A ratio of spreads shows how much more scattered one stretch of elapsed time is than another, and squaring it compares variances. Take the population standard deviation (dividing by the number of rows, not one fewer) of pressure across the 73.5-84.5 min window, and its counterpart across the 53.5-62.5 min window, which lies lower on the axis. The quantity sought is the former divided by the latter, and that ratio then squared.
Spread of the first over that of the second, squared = 1.1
